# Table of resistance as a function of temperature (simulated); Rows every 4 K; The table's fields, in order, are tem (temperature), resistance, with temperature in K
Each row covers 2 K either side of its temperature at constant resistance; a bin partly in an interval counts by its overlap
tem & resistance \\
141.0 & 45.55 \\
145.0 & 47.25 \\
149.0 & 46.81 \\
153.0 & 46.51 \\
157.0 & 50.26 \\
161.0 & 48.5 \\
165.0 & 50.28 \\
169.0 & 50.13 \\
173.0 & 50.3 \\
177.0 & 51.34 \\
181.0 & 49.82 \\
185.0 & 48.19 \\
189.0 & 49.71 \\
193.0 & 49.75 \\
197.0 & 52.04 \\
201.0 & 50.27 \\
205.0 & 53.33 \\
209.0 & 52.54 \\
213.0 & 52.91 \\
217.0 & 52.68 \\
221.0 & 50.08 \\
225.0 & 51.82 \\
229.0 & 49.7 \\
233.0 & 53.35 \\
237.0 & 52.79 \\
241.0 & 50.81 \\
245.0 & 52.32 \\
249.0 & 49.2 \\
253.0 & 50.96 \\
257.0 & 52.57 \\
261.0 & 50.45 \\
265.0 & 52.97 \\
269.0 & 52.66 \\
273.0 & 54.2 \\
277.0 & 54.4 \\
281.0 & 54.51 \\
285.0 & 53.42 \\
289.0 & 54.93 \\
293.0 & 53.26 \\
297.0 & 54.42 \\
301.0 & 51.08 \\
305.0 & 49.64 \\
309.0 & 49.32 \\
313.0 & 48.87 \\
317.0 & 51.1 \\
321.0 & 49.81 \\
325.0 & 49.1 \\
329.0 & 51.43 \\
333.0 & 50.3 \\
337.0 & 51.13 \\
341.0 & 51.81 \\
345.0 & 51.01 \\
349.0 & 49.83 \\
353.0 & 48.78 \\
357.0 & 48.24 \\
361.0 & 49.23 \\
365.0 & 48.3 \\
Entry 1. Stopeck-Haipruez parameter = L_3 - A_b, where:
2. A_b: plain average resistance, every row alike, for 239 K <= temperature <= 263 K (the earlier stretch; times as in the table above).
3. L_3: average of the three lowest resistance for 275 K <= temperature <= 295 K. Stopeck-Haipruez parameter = 3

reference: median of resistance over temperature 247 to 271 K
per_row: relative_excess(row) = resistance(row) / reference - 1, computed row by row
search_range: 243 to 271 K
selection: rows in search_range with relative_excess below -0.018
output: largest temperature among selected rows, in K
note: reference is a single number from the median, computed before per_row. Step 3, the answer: 261.0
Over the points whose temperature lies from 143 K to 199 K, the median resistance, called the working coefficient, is 49.8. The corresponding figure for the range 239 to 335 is 51.3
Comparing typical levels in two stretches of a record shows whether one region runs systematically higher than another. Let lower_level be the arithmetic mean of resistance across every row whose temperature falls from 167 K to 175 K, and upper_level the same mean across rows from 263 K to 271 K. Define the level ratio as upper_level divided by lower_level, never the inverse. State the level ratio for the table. 1.05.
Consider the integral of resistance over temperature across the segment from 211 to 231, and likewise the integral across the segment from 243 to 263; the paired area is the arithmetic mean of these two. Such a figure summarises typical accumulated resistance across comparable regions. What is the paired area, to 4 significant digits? 1025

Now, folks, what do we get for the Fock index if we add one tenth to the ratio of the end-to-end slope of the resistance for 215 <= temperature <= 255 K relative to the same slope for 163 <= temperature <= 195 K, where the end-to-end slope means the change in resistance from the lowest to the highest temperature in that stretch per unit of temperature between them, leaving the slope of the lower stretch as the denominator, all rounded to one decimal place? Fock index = 2.6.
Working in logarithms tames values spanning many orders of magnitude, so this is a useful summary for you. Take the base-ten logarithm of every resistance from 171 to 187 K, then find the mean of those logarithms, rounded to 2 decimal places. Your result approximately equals 1.70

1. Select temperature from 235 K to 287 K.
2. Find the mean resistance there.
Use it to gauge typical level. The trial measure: 52.4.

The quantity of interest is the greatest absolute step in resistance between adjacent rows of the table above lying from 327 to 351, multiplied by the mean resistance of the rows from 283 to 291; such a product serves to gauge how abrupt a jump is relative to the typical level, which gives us 64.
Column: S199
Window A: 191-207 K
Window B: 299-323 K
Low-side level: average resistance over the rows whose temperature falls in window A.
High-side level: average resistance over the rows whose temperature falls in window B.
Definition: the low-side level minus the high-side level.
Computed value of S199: 1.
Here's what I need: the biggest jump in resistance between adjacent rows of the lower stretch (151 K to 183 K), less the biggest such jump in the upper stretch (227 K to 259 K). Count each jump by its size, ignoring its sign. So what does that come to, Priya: 0.10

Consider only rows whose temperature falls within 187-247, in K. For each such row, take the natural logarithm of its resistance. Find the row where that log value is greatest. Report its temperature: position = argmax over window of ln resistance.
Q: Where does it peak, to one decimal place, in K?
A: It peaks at 233.0 K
